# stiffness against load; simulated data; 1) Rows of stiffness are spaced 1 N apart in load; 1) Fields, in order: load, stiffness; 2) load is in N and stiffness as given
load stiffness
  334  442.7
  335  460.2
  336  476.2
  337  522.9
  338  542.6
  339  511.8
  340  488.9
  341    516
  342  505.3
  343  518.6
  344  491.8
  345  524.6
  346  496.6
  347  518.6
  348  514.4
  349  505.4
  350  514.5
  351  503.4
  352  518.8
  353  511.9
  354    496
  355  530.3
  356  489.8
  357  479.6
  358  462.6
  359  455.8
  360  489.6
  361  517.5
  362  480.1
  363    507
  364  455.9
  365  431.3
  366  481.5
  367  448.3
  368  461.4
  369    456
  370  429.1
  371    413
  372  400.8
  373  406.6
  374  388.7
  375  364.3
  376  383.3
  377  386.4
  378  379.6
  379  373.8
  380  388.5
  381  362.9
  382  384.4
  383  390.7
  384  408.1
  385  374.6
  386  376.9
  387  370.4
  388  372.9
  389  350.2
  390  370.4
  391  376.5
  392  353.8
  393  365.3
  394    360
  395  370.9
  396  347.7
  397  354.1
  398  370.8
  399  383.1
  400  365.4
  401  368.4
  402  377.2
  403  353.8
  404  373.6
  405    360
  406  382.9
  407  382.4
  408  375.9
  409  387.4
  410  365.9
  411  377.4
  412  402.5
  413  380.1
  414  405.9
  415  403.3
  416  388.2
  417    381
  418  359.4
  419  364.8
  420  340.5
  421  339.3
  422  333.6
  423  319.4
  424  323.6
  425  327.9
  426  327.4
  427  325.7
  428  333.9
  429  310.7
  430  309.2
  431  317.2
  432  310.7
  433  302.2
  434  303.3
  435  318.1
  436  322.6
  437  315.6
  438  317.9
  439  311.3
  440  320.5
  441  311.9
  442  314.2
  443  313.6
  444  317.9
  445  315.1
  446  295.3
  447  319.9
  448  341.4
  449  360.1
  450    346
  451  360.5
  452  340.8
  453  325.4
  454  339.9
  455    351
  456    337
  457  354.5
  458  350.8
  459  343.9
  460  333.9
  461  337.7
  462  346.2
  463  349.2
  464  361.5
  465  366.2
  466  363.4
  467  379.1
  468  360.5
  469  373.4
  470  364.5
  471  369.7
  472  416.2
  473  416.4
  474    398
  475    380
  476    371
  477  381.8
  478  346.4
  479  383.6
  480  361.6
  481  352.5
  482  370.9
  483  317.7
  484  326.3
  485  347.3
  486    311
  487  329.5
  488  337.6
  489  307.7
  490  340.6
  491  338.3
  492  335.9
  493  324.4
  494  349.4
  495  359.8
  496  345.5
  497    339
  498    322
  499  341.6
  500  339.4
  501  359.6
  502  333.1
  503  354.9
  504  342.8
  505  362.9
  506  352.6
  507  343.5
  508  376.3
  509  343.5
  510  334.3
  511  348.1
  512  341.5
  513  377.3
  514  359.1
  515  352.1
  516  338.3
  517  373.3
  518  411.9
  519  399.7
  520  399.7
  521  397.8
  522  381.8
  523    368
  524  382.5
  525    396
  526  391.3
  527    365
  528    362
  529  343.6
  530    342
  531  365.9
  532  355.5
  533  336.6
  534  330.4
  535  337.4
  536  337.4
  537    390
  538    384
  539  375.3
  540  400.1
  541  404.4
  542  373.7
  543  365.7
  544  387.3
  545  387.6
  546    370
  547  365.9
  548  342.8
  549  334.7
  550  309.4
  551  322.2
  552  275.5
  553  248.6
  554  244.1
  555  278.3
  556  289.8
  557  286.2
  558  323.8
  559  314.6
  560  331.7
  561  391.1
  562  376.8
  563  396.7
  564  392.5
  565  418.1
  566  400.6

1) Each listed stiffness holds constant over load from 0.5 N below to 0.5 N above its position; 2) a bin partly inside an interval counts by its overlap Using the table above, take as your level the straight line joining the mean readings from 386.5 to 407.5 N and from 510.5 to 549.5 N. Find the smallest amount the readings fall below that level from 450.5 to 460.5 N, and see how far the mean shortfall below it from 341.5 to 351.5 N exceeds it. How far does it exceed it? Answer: -150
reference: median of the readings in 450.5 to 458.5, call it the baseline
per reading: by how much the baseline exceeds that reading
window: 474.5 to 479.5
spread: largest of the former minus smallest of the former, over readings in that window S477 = 37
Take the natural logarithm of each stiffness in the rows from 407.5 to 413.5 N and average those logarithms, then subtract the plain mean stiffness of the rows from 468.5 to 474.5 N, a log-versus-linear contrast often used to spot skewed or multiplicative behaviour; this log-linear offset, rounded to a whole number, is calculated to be -384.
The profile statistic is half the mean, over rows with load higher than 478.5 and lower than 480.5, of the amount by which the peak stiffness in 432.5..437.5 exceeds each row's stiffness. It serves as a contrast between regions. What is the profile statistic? -25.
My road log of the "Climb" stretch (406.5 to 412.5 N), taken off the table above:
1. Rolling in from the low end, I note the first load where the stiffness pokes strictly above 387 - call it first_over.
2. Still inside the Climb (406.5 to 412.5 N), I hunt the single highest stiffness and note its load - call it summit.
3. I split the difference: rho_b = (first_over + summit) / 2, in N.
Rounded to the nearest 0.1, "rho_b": 410.5 N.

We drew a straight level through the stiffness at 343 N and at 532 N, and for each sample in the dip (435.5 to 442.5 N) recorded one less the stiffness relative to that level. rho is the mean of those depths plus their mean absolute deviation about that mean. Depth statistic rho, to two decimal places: 0.28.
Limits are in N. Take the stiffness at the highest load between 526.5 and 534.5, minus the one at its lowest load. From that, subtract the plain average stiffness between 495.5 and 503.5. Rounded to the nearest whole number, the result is -376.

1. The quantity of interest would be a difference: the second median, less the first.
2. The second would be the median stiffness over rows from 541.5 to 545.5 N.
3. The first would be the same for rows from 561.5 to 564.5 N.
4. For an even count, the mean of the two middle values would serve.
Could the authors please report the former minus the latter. -12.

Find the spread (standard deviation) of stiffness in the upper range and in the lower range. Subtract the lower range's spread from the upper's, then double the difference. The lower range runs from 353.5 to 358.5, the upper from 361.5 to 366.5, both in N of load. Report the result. 7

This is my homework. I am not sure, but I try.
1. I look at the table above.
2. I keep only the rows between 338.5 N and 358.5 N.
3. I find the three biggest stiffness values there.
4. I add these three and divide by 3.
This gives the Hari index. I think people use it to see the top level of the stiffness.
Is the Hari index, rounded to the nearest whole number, 525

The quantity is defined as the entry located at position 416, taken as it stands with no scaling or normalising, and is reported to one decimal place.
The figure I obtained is 388.2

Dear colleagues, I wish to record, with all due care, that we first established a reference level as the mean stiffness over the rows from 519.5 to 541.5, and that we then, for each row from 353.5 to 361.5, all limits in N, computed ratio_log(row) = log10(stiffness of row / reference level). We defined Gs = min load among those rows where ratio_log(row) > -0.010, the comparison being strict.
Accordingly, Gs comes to 354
